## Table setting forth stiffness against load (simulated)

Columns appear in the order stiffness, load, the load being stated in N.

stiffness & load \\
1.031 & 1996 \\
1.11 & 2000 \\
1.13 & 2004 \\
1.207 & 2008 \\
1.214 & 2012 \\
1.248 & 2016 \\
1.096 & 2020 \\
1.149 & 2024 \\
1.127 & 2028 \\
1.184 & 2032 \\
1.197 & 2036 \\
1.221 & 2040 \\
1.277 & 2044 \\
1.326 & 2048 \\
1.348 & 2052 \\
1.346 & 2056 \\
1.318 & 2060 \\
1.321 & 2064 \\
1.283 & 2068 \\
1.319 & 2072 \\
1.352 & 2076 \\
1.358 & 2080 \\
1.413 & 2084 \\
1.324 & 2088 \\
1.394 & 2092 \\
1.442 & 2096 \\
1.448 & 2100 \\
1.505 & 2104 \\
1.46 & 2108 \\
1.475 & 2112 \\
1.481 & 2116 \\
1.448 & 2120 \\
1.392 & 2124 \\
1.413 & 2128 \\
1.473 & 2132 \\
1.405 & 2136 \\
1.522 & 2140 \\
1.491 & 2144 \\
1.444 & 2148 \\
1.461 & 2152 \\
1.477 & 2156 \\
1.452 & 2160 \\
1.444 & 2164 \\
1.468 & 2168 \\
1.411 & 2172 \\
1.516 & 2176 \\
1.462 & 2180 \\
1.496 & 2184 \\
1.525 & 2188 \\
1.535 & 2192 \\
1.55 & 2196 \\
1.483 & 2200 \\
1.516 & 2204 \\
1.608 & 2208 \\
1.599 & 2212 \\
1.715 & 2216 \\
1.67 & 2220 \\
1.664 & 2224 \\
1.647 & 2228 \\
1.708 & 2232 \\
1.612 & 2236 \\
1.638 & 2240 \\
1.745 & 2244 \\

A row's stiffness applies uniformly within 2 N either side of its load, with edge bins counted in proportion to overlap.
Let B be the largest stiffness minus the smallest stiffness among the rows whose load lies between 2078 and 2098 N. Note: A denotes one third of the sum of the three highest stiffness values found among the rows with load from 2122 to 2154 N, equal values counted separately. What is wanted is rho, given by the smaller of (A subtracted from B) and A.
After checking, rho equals -1.38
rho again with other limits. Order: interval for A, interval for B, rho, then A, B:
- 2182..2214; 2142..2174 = -1.51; 1.59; 0.080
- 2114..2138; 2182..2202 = -1.40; 1.47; 0.067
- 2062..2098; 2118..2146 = -1.29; 1.42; 0.130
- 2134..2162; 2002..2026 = -1.34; 1.50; 0.152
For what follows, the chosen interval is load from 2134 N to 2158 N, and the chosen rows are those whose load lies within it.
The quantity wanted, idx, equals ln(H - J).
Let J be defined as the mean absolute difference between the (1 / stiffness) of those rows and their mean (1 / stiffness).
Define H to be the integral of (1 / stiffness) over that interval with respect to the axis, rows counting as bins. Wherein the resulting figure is 2.79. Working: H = 16.4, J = 0.014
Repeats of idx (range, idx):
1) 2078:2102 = 2.84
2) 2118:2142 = 2.81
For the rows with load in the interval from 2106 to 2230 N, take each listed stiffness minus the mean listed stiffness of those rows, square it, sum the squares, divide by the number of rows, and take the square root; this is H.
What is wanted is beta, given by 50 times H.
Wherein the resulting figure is 4.1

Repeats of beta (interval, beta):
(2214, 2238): 1.8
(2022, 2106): 4.8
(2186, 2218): 3.4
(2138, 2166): 1.3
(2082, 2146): 2.5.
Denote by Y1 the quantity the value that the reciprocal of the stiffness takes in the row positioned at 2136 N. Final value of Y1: 0.712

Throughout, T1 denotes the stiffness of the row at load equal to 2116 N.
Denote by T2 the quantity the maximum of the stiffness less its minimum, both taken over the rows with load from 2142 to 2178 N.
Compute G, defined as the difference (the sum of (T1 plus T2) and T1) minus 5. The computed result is -1.93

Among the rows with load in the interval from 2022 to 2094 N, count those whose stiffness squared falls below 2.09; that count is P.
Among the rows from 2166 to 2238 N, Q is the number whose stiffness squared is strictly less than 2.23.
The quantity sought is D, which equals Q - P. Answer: -14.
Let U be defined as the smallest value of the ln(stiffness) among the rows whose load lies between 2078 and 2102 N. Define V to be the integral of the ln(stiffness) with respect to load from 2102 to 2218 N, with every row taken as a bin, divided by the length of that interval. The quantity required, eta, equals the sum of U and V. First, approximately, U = 0.28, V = 0.40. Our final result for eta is 0.68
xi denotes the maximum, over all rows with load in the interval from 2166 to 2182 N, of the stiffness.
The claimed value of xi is 1.516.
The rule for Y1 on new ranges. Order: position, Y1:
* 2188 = 0.656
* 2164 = 0.693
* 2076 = 0.740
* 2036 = 0.835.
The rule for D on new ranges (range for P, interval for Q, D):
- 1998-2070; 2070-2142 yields -2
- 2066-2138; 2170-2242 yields -8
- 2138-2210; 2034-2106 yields 14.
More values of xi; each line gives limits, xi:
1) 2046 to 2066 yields 1.348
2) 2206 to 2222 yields 1.715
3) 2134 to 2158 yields 1.522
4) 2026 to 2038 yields 1.197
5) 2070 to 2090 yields 1.413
